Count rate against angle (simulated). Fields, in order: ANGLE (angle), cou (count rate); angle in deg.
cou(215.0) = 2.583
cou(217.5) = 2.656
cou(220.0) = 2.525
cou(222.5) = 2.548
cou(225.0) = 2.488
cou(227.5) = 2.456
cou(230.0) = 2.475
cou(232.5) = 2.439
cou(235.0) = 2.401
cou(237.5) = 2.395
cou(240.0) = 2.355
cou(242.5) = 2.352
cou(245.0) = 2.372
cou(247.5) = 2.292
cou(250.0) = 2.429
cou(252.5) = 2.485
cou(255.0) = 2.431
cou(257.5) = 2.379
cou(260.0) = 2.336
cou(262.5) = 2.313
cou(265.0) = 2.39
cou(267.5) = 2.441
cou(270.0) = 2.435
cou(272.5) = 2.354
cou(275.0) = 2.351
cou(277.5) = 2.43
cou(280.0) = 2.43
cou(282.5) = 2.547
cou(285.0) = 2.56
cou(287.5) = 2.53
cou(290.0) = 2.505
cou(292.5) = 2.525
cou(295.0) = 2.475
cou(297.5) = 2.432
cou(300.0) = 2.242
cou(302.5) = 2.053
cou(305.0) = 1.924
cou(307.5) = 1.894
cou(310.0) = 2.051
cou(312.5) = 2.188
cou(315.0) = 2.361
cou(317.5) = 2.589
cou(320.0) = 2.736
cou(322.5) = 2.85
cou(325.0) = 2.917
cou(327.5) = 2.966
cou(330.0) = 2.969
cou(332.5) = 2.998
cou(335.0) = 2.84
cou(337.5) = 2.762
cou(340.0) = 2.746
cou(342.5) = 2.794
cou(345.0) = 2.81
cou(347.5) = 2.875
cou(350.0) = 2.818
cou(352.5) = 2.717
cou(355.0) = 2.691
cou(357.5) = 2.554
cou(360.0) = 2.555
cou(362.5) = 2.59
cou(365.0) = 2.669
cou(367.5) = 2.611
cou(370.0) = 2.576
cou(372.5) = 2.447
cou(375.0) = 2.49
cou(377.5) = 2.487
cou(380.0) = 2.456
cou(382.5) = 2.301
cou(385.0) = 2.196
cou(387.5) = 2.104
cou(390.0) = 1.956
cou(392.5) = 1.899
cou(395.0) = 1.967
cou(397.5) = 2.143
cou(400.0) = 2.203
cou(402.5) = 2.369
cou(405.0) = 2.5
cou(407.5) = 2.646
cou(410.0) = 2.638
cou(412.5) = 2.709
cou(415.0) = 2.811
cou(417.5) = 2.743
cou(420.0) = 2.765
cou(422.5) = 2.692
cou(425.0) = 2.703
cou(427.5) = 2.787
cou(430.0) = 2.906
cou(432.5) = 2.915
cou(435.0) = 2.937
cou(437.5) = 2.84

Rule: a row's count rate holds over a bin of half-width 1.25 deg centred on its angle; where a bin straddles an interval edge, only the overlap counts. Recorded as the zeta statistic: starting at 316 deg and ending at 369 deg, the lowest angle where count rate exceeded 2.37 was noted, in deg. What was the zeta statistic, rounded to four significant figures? 317.5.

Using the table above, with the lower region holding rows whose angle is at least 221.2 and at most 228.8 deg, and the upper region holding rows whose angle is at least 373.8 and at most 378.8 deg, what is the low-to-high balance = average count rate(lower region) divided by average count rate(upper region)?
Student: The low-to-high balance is 1.00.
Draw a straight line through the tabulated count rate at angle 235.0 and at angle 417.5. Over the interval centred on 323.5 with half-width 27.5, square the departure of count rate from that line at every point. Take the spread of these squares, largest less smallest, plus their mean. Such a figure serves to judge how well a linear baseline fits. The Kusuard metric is 0.53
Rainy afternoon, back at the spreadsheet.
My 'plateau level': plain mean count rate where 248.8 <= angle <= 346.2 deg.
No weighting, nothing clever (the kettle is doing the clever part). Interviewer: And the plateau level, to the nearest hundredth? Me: 2.50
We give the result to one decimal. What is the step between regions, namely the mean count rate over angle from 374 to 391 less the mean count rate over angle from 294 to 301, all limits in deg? -0.1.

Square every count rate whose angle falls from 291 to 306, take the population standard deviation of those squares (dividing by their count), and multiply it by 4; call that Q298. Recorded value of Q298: 4.0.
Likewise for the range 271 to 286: 1.6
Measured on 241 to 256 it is 1.2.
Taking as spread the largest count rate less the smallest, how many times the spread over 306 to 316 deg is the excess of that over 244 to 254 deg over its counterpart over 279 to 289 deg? 0.13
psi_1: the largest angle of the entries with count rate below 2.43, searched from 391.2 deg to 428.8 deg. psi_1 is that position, 402.5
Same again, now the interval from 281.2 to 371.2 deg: 315.0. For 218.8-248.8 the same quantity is 247.5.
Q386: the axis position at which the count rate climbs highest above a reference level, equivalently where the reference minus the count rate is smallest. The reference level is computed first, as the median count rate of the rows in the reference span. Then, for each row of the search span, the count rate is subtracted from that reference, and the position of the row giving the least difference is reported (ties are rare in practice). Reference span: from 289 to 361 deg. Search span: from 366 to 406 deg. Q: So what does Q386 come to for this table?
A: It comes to 367.5 deg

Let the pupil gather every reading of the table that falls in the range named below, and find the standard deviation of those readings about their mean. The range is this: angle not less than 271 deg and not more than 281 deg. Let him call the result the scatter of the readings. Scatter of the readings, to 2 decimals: 0.04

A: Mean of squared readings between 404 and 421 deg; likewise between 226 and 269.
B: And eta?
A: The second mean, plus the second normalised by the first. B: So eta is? 6.54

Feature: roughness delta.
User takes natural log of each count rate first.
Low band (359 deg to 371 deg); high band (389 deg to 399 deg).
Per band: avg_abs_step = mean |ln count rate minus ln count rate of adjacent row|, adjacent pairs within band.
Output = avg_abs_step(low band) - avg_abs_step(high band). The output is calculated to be -0.030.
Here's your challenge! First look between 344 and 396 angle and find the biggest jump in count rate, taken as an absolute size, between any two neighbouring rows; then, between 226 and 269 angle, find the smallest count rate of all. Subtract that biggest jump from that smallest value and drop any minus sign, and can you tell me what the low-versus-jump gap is 2.14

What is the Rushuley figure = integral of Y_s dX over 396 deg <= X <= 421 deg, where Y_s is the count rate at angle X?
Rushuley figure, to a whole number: 64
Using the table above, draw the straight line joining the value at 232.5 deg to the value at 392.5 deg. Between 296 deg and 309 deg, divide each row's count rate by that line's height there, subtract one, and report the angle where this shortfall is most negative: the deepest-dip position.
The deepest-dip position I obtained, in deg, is 307.5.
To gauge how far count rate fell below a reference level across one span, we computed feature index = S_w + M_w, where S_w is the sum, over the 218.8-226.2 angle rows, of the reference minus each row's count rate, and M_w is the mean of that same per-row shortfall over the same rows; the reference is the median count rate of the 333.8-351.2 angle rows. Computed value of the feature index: 1.2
